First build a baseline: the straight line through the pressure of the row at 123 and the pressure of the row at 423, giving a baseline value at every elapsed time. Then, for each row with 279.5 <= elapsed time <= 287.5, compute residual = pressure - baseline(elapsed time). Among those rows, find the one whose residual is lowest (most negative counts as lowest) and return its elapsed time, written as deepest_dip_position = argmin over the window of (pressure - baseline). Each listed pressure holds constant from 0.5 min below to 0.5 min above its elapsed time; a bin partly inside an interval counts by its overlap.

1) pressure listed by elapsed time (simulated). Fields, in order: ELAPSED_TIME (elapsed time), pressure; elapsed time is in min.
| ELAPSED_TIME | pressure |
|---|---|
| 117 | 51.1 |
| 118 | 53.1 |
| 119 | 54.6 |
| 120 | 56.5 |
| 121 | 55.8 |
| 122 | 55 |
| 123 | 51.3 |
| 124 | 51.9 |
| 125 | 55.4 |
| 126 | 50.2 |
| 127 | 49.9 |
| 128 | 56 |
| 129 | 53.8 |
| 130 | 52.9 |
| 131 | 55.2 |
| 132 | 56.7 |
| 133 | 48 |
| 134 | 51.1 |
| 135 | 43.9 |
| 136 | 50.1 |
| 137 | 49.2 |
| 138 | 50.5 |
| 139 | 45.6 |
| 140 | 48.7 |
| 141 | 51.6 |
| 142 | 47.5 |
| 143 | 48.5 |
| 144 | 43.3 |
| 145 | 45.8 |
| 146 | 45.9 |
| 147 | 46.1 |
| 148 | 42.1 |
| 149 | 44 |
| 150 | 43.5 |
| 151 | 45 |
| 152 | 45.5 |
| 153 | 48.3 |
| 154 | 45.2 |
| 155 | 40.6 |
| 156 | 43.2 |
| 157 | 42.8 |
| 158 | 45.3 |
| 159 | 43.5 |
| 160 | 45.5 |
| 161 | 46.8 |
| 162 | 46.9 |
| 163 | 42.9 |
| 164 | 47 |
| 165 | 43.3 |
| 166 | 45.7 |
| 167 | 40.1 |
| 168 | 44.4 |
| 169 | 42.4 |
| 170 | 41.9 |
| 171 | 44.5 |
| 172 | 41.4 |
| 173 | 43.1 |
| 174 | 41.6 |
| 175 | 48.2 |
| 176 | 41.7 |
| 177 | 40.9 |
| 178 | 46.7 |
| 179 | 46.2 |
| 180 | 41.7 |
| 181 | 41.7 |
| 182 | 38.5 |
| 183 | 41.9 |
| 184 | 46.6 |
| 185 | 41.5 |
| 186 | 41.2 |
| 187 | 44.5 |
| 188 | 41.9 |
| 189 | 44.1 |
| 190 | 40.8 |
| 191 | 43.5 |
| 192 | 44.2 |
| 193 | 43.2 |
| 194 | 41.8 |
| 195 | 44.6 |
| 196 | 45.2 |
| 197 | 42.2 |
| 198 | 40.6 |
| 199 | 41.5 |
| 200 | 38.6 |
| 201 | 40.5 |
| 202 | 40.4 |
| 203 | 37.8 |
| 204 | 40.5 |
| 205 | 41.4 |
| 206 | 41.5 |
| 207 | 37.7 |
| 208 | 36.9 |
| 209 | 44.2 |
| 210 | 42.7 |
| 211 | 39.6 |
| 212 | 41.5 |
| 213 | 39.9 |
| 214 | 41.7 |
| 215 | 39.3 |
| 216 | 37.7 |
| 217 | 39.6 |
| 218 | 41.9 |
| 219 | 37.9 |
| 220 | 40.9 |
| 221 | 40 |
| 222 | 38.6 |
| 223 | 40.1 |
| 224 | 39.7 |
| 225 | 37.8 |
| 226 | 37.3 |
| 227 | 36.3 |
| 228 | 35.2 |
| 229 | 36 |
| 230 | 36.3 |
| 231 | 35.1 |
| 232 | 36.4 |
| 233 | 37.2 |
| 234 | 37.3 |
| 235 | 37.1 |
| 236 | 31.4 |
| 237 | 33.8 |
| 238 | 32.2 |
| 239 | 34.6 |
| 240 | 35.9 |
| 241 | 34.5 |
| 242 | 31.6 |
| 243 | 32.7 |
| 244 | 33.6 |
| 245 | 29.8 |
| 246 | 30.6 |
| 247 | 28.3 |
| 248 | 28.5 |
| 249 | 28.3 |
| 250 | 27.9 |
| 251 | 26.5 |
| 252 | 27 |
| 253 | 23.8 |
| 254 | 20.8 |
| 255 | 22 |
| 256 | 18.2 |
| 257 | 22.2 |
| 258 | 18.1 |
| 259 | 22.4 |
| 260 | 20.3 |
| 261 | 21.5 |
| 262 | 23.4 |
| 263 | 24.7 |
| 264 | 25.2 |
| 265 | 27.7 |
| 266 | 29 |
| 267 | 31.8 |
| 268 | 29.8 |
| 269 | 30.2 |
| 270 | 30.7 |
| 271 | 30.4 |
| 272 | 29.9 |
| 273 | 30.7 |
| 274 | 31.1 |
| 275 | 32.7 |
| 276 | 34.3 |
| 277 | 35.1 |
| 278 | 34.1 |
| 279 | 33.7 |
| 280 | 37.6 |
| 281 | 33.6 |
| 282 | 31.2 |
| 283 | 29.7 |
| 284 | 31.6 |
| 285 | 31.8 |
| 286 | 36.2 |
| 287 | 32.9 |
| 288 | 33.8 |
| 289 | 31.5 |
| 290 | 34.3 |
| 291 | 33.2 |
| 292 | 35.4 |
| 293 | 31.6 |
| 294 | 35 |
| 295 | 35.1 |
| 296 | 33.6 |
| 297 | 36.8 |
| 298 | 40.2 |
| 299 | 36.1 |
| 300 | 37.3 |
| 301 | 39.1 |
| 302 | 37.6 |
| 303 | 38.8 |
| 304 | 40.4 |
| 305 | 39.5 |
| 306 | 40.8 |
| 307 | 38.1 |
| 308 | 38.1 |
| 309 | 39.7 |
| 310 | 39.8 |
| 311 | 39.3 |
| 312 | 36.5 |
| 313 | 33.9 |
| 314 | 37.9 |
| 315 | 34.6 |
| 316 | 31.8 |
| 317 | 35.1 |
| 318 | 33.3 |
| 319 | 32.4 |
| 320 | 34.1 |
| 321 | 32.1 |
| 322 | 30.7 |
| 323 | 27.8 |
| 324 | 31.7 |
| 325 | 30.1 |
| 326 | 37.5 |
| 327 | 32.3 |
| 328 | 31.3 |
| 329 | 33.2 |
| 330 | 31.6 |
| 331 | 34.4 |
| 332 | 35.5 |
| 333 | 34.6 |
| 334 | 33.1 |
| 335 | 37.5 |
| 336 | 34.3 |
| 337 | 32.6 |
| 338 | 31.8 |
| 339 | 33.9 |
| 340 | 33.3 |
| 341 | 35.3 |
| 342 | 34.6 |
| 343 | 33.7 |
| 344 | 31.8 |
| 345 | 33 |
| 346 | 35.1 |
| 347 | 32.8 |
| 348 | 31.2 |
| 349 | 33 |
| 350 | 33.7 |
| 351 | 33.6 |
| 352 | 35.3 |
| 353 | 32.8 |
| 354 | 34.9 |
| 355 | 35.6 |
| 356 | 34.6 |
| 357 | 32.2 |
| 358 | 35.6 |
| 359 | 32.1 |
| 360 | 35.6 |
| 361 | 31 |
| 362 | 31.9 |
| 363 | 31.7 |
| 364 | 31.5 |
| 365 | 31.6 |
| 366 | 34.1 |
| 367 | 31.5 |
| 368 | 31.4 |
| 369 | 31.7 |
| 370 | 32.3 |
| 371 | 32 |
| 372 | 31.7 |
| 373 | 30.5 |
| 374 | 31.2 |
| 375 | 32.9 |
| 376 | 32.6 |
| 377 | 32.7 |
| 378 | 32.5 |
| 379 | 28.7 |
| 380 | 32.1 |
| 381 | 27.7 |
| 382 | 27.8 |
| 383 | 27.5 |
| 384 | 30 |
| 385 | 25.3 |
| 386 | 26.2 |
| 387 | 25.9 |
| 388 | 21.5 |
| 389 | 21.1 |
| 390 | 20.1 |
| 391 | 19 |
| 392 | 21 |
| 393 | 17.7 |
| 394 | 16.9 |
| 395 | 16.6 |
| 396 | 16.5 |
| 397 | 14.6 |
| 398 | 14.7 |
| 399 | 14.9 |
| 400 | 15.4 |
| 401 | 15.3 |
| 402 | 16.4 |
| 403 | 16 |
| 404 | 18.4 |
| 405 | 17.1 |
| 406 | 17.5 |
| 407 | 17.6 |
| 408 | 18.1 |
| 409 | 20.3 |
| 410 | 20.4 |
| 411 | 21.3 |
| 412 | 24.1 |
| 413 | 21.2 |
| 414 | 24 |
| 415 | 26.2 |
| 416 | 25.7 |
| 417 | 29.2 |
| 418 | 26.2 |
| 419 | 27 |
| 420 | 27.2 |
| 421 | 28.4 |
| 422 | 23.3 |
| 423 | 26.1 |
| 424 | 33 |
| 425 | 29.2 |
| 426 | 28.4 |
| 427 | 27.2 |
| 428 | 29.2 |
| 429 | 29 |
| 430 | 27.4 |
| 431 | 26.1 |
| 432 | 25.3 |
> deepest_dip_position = 283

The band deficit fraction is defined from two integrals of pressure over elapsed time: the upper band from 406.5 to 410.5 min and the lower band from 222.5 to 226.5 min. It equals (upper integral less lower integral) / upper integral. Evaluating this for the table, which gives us -1.0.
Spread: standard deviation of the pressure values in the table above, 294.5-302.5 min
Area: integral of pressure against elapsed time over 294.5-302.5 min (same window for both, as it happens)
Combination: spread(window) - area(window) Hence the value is -294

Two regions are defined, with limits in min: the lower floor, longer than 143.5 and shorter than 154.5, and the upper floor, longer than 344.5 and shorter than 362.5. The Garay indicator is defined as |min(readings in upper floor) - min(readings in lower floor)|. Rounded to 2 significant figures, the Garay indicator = 11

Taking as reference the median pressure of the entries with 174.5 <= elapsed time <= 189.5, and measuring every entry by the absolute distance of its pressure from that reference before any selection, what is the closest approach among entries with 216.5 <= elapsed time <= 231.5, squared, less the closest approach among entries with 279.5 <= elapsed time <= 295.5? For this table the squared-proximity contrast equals -4.3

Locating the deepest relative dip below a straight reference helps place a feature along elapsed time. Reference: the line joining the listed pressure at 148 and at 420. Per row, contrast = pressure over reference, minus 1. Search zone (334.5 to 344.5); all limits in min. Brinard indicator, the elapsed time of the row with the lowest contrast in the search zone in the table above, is 338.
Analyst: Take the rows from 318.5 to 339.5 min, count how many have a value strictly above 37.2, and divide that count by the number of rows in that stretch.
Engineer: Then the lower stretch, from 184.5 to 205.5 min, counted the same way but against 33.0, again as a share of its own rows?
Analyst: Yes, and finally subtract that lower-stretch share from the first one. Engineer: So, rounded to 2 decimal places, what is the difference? -0.90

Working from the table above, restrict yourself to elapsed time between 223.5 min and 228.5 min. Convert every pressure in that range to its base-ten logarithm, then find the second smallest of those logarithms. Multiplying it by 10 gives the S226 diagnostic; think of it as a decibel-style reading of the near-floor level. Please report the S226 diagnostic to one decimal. 15.6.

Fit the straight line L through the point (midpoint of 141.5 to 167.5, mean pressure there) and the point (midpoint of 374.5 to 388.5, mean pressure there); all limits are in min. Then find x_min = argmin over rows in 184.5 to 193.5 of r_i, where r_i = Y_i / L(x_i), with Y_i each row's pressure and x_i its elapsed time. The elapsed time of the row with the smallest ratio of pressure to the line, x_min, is 190 min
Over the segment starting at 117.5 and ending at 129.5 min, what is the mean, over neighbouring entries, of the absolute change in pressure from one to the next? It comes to 2.4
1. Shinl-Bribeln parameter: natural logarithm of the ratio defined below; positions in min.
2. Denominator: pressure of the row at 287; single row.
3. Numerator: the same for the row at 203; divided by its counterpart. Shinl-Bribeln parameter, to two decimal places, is 0.14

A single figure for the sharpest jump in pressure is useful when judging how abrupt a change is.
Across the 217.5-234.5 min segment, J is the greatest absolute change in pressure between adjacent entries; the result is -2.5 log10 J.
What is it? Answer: -1.5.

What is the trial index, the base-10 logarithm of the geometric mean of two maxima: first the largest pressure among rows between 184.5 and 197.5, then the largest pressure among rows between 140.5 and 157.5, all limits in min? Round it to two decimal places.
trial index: 1.68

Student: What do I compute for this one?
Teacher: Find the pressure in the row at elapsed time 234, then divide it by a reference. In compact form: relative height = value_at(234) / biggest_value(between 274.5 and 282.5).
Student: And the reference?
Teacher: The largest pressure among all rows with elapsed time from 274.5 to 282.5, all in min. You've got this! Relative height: 1.0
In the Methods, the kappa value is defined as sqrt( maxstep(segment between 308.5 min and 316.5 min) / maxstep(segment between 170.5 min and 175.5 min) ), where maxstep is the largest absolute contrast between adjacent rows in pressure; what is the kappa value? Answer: 0.78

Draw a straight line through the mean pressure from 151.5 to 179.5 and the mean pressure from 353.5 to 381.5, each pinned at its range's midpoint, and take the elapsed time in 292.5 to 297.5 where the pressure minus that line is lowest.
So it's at 293 min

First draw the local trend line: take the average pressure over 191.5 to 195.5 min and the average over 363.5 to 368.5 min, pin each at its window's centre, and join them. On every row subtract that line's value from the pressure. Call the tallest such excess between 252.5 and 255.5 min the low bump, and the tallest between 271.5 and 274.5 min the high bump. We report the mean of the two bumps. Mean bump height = -11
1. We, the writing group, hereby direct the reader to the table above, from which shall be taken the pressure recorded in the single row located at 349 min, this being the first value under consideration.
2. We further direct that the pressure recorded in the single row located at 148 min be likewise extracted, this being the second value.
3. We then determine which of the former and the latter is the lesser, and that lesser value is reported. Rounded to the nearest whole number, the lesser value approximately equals 33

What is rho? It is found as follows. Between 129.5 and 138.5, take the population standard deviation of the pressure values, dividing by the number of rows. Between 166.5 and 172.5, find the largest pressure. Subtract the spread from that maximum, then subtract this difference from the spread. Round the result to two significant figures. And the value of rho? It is -37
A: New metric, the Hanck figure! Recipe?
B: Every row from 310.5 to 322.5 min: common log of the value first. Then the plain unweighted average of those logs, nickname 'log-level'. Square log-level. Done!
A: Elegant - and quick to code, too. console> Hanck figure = 2.35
